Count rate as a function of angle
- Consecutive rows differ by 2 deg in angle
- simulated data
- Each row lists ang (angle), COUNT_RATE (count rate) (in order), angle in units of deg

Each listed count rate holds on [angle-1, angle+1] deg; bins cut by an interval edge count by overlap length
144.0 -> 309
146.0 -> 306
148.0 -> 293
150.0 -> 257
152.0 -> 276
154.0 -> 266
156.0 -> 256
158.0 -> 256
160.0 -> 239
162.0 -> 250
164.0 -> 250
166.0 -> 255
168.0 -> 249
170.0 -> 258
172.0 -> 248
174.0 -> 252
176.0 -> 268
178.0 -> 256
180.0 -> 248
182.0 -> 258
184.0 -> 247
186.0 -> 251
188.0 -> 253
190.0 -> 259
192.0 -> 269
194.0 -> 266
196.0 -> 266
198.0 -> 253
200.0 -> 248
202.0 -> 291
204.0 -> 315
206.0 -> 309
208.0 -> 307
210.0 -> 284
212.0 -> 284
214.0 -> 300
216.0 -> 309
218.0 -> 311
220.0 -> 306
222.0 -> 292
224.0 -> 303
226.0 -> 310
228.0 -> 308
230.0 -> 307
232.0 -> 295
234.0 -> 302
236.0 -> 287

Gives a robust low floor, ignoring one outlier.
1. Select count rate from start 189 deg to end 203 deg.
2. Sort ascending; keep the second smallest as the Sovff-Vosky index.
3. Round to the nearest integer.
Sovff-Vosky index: 253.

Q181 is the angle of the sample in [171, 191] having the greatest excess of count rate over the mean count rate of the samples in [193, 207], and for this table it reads 176.0 deg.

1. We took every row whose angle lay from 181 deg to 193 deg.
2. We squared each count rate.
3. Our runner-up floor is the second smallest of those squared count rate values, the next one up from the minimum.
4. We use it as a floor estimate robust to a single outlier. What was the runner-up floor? 63001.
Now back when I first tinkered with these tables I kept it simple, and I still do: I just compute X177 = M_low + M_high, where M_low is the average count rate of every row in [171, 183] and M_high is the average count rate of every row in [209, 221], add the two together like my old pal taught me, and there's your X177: 554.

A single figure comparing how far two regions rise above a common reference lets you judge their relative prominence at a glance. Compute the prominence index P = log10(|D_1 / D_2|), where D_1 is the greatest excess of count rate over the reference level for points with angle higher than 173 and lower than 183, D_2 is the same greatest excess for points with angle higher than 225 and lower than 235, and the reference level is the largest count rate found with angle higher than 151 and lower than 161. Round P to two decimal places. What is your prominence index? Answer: -0.63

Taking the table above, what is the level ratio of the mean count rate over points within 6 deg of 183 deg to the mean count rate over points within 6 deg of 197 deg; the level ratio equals 0.95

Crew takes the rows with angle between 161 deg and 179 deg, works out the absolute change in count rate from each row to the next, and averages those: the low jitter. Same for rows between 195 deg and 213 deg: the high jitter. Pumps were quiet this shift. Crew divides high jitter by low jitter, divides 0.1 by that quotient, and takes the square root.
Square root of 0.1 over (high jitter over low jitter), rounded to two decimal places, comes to 0.23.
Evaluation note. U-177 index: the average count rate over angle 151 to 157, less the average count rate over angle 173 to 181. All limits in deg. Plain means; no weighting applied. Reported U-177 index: 10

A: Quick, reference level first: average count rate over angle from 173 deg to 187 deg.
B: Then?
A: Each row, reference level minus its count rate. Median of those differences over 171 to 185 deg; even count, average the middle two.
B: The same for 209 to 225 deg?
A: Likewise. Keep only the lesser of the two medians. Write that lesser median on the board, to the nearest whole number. -47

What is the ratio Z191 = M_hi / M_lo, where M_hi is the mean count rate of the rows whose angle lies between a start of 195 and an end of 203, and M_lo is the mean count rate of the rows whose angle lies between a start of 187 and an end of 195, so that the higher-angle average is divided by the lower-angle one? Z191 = 1.01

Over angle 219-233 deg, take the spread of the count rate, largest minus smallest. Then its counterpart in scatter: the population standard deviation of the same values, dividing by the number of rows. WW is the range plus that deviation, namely 24.4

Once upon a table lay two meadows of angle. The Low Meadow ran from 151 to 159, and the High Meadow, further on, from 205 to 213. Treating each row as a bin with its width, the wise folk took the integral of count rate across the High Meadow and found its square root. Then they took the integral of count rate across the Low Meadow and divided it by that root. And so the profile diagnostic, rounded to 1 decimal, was 43.3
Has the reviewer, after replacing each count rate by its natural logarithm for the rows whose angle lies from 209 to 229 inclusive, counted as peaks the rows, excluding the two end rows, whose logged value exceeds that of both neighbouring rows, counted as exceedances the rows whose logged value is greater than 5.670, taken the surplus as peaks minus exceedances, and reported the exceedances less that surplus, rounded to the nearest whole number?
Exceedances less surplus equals 14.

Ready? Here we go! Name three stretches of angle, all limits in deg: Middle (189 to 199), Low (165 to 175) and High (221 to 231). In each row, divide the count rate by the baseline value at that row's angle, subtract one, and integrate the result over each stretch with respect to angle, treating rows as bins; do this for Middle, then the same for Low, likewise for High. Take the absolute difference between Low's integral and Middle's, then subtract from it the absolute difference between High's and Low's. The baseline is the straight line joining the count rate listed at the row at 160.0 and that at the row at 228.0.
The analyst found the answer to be 0.3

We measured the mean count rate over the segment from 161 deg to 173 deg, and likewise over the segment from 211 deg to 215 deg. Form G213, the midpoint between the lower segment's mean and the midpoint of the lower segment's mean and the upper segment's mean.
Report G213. 262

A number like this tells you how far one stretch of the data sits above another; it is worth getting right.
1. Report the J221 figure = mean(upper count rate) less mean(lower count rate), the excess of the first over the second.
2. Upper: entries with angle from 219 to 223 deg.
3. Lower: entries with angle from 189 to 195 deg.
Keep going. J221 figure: 34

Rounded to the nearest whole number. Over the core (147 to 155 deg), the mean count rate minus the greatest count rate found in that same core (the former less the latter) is -20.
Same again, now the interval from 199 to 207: -24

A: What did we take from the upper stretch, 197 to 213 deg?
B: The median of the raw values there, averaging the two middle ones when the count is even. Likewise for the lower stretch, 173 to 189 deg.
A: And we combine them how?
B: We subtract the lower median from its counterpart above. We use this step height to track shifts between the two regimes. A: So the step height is 35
